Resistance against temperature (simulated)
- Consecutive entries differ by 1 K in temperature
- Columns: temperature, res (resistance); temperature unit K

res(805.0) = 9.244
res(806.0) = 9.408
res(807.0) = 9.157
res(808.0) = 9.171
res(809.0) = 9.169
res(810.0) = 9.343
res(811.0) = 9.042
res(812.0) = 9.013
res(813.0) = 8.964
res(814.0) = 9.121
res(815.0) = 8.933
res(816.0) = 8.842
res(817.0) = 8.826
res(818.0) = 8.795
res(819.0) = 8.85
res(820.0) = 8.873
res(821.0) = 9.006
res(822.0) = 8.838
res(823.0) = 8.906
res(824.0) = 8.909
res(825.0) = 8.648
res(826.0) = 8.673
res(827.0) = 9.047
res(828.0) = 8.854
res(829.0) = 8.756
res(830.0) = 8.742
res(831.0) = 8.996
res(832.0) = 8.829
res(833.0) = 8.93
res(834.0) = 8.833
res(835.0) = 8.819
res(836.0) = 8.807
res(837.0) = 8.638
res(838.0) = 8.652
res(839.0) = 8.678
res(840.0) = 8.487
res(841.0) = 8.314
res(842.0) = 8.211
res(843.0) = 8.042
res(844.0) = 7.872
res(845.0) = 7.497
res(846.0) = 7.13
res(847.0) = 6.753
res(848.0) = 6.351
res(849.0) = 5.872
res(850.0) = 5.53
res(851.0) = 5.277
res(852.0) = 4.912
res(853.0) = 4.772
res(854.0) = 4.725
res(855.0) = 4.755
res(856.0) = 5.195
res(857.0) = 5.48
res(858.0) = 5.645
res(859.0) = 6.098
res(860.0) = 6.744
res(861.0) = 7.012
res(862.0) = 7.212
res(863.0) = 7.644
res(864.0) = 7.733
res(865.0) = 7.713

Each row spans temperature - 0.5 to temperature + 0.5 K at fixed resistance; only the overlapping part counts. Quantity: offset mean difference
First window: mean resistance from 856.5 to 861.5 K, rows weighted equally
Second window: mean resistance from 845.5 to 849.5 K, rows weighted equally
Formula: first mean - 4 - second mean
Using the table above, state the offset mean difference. -4.3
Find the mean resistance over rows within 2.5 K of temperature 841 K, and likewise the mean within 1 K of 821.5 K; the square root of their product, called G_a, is 8.6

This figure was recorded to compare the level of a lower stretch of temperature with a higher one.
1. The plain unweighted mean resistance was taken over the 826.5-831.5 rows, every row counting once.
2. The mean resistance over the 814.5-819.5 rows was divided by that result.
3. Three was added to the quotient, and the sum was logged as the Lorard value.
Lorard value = 4.00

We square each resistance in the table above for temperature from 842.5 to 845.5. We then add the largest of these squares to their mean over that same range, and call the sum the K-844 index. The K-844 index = 126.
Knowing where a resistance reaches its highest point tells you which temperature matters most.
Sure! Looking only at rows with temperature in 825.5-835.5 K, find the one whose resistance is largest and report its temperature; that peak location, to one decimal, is 827.0 K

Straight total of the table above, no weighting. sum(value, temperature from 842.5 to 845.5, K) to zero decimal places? 23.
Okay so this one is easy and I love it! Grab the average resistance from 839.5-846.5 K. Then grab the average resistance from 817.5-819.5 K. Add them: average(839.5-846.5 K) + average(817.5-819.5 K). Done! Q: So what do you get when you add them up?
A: 16.8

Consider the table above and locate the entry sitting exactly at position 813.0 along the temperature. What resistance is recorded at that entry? 8.964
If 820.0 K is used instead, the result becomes 8.873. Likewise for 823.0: 8.906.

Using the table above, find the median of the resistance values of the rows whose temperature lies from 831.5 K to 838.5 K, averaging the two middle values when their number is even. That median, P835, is 8.82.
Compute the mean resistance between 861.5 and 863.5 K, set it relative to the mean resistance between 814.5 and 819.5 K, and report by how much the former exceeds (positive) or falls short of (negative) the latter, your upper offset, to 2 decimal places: -1.42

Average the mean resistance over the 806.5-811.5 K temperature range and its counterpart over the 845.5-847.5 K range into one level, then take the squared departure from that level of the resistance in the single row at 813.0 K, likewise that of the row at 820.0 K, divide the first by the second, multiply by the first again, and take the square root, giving 1.01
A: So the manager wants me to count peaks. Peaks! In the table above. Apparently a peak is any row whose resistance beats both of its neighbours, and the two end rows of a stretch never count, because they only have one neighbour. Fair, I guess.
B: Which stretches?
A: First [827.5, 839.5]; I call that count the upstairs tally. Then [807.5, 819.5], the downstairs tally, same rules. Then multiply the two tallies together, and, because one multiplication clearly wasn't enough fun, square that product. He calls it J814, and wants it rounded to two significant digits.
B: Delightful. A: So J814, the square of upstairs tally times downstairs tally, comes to 16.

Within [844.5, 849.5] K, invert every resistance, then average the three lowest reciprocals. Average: 0.141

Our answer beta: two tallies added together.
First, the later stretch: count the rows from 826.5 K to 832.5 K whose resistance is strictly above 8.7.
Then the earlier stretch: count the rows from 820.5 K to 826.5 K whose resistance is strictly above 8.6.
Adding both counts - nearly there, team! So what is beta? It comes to 12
